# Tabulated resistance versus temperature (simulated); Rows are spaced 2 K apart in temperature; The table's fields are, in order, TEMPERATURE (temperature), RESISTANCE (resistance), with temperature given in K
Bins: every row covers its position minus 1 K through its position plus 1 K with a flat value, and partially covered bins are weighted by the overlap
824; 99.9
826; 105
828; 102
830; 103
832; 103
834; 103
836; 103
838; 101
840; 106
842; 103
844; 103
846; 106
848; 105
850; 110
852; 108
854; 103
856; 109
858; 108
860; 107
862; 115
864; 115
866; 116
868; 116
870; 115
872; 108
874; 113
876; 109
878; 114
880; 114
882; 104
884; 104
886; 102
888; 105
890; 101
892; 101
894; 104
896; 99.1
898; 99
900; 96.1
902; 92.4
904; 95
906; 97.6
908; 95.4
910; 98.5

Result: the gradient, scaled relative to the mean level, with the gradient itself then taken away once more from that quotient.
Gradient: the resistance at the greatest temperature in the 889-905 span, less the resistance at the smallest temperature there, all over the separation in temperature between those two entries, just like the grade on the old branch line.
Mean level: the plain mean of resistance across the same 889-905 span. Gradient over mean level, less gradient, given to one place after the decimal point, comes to 0.4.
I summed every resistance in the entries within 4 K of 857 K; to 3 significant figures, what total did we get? 427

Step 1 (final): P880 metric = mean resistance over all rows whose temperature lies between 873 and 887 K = 109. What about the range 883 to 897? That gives 102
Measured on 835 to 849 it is 104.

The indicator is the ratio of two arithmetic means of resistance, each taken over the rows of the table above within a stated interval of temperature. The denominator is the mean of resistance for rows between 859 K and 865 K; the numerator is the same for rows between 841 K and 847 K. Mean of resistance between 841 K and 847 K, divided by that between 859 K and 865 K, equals 0.93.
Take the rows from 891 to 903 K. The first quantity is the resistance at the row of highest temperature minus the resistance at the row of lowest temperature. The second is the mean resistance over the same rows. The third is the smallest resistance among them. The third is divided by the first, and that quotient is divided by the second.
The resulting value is -0.1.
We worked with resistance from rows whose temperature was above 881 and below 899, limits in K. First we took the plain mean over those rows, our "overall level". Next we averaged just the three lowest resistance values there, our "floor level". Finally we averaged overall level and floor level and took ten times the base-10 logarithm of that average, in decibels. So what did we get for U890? 20.0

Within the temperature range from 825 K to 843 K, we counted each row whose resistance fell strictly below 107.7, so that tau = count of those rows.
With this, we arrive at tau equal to 9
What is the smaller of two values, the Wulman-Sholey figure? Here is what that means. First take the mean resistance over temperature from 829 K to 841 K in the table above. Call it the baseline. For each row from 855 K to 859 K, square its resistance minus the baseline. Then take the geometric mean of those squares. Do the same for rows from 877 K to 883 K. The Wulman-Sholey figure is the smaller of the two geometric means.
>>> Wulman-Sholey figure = 21.2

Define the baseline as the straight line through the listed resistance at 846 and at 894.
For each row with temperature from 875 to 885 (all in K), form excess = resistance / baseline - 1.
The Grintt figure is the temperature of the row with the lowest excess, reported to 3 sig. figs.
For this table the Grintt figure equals 882 K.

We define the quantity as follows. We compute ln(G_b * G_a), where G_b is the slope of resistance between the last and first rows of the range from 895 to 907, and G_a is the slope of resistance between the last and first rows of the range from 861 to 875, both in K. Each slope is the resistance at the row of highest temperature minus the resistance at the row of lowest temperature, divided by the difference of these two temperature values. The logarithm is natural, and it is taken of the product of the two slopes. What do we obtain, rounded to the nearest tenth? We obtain -3.7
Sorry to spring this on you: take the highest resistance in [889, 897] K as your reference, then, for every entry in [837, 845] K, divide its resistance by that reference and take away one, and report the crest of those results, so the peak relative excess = 0.02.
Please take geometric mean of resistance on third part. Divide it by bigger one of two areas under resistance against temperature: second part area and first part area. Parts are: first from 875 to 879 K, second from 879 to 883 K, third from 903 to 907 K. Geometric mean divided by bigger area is 0.216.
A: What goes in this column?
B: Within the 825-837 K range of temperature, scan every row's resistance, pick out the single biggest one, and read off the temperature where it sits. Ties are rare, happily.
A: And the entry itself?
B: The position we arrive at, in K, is 826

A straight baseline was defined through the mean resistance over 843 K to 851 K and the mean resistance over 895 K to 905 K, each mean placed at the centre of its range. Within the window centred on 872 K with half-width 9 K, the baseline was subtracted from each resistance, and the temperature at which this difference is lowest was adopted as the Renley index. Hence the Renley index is 872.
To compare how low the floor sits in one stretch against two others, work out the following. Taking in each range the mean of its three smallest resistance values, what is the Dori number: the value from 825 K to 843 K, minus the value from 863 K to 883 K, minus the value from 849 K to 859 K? -111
